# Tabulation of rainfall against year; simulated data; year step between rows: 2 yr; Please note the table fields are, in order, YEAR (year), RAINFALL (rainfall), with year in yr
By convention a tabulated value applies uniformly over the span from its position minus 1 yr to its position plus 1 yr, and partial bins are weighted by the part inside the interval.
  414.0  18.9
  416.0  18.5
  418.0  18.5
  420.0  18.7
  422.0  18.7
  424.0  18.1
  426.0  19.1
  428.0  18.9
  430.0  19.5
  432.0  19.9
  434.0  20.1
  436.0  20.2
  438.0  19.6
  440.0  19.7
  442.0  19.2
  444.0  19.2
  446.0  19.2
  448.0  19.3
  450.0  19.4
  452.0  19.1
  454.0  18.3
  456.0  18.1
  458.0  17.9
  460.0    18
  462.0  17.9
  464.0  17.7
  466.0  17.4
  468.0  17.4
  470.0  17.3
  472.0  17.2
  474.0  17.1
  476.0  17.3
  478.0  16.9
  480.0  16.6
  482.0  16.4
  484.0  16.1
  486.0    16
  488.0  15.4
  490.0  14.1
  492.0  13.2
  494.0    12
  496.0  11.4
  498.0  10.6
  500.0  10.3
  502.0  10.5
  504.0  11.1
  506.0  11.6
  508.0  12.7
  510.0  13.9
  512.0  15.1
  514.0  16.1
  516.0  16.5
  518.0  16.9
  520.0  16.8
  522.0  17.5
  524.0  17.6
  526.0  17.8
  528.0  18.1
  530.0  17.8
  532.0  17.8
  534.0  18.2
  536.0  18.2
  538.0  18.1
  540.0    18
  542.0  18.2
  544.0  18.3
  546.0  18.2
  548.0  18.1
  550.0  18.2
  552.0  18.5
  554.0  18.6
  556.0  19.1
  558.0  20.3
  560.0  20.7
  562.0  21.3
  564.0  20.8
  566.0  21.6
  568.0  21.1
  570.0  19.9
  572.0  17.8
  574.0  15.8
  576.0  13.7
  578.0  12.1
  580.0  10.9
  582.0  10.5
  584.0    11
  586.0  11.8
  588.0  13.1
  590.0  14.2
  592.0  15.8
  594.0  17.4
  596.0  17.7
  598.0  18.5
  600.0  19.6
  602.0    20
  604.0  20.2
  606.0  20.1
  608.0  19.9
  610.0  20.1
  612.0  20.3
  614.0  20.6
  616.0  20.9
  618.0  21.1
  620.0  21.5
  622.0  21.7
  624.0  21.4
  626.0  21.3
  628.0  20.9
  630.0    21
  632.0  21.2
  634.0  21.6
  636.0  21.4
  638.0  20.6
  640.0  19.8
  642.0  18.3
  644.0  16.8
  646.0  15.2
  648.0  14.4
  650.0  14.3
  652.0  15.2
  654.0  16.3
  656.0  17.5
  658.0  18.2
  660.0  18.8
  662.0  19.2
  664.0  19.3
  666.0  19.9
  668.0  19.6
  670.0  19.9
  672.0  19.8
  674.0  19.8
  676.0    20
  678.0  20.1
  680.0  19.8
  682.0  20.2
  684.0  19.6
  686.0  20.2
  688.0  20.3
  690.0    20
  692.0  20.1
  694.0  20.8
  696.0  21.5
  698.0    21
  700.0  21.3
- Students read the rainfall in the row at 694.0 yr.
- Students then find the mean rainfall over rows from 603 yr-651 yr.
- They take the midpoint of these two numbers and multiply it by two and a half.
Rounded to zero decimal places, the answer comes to 51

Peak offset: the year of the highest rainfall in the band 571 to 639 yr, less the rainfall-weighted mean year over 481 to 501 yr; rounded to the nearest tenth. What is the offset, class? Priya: 131.9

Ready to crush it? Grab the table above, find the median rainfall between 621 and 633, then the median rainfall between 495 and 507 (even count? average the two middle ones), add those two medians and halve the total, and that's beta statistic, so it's 16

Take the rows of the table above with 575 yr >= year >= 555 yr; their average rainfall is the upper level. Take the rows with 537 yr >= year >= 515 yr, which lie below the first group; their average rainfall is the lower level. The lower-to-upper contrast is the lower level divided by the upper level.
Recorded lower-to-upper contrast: 0.89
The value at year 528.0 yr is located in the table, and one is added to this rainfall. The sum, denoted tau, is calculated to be 19.1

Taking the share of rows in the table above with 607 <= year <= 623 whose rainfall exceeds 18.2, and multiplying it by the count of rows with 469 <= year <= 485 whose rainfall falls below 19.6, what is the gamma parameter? 8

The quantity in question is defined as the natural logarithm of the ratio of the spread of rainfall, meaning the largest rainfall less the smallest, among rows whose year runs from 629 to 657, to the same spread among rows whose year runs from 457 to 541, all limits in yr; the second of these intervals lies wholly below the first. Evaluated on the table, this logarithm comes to -0.1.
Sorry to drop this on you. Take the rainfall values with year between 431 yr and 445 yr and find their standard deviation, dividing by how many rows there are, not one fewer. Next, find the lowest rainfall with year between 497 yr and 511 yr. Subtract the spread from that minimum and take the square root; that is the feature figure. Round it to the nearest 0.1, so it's 3.2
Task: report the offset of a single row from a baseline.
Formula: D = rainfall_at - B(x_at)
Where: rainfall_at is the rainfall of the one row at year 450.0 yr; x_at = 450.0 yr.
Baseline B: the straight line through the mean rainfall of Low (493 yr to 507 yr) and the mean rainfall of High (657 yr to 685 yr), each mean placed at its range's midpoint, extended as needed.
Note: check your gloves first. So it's 11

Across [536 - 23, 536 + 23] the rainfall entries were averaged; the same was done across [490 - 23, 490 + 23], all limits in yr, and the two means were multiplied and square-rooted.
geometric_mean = 16.1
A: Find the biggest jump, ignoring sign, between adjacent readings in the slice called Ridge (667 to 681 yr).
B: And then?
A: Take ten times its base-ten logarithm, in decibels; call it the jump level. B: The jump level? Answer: -5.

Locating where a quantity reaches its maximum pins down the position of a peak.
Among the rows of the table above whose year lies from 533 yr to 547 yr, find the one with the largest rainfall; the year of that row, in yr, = 544.0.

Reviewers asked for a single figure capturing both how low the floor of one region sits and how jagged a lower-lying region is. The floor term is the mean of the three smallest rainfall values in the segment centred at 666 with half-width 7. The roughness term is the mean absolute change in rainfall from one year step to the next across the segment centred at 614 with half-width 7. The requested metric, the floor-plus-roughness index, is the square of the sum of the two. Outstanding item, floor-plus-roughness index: 375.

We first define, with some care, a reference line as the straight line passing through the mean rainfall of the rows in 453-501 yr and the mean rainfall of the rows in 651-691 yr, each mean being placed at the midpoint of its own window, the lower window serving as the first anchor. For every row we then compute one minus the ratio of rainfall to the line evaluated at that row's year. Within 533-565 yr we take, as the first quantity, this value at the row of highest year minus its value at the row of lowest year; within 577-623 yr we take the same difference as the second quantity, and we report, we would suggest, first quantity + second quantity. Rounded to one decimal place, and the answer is -0.6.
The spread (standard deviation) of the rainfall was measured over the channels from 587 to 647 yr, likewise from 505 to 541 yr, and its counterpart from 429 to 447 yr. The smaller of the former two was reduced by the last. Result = 1.6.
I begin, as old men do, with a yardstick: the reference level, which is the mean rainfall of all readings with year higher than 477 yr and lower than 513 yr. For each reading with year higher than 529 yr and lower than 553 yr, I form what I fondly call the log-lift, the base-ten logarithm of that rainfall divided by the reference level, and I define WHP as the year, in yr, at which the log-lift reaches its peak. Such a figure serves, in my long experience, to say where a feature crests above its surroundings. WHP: 552.0 yr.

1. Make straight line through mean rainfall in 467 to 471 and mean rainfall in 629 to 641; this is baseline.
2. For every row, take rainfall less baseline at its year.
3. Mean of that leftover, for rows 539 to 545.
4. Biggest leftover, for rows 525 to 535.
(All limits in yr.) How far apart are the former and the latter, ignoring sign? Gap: 0.2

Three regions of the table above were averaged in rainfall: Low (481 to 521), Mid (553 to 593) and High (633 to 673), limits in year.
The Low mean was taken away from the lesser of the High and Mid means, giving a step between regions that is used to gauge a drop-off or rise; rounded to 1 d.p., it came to 2.7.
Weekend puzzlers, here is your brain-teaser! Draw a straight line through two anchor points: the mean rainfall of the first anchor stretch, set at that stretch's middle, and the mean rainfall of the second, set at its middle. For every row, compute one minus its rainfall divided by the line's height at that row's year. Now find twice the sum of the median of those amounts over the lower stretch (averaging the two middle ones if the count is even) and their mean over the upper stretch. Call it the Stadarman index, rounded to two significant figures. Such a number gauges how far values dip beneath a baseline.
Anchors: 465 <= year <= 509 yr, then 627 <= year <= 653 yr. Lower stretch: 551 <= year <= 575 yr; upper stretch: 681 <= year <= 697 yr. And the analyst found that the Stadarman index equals -0.49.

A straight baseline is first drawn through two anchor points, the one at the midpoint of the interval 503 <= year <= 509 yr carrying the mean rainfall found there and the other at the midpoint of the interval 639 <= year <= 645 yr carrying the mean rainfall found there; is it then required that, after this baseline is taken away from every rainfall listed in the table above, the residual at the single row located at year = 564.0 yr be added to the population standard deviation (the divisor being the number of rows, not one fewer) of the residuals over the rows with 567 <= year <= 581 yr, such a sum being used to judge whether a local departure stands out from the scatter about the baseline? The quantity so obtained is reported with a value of 10.0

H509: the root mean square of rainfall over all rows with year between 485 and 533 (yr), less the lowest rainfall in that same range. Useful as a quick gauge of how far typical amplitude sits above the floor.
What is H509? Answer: 4.6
